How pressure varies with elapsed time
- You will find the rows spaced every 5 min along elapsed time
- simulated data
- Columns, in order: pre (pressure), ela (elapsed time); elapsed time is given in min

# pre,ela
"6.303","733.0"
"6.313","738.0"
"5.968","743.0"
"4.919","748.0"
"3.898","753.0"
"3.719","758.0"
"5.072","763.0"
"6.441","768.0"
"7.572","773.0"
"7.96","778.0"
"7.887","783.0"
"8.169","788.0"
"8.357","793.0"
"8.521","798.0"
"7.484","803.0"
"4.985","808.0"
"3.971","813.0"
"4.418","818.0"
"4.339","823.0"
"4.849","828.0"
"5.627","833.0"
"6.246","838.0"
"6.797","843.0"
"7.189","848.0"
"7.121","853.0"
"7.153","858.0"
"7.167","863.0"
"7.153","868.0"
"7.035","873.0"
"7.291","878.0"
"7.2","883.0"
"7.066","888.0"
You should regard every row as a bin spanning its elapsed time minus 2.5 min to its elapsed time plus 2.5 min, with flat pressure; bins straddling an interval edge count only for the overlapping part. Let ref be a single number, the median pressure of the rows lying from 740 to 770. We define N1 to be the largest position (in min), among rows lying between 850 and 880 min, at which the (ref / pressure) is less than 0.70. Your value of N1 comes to 878.0 min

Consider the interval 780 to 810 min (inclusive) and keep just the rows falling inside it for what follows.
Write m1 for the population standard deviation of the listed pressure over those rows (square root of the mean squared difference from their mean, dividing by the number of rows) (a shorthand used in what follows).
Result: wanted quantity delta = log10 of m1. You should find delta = 0.1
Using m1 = 1.2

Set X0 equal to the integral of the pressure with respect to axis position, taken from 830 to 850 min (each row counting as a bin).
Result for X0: 128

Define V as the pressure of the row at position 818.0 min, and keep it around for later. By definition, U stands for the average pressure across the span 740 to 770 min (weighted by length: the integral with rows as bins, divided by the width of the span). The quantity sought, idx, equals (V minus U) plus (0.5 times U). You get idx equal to 2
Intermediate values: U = 5.0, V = 4.418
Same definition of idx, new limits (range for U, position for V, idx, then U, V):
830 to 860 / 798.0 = 5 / 6.7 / 8.521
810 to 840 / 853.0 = 5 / 4.9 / 7.121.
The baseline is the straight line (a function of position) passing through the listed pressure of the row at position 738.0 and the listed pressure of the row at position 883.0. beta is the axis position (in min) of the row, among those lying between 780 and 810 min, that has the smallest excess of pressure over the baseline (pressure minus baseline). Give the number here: 808.0 min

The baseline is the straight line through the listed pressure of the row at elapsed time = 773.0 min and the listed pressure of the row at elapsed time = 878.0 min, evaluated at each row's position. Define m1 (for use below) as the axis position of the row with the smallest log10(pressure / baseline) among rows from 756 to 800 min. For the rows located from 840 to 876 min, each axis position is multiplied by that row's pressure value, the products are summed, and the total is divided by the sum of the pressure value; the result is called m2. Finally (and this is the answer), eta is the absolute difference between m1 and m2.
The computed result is 100.1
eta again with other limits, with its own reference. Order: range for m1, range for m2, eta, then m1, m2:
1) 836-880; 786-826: 35.6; 838.0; 802.4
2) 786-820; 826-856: 28.6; 813.0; 841.6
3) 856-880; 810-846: 43.1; 873.0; 829.9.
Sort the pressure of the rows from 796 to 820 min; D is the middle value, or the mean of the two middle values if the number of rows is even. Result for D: 5.0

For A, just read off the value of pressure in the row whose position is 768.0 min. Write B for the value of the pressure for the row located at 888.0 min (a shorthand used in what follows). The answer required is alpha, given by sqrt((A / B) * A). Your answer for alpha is 2.4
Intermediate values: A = 6.441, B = 7.066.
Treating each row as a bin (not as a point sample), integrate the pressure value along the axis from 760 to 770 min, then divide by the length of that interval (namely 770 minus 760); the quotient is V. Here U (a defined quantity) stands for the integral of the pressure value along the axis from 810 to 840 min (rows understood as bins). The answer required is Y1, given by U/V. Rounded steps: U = 147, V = 5.6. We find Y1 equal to 26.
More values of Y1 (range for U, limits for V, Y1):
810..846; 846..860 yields 26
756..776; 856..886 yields 16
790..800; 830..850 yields 13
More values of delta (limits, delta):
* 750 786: 0.2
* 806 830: -0.4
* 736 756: 0.0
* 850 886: -1.1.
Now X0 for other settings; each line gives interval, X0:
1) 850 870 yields 143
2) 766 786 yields 150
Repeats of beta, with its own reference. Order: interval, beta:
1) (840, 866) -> 843.0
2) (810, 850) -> 813.0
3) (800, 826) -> 813.0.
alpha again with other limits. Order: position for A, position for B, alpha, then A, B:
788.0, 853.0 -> 3.1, 8.169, 7.121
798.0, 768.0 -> 3.4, 8.521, 6.441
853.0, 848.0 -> 2.7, 7.121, 7.189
